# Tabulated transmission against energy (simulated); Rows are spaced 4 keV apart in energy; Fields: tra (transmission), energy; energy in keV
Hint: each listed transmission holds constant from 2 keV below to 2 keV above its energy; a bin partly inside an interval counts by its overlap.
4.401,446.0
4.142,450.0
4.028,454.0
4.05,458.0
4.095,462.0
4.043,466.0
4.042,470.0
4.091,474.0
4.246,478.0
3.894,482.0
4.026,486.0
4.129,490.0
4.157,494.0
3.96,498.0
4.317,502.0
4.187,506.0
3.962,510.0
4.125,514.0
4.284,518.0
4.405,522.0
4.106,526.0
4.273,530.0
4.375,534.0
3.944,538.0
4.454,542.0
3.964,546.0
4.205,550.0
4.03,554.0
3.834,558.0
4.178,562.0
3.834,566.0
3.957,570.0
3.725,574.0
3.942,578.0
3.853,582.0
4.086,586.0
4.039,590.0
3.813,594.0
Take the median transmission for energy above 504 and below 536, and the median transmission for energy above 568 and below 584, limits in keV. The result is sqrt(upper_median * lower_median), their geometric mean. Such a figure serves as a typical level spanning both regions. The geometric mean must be 4.06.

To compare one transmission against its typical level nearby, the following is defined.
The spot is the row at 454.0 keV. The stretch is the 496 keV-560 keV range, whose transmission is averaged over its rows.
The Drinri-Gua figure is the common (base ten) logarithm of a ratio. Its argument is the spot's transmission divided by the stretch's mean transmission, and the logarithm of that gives -0.013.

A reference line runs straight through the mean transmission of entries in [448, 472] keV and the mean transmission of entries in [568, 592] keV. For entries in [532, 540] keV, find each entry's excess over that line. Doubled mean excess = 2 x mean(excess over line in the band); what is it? 0.4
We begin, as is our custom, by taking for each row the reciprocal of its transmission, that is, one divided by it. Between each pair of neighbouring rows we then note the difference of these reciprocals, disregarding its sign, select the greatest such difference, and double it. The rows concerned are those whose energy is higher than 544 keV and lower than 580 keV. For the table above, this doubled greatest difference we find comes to 0.0430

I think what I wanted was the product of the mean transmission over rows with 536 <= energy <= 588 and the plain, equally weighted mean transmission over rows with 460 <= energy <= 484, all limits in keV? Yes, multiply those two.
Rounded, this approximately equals 16.3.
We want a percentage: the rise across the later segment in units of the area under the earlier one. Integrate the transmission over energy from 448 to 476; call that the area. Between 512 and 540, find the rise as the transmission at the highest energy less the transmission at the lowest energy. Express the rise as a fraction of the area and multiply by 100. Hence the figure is -0.16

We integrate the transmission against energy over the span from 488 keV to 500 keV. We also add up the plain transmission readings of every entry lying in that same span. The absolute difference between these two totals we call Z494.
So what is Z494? 36.7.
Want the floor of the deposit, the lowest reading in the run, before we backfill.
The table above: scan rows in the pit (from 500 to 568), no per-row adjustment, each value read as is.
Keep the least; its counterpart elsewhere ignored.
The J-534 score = 3.834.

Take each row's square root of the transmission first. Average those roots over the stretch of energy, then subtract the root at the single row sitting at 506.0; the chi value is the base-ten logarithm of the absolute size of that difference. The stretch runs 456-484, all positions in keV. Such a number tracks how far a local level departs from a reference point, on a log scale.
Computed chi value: -1.5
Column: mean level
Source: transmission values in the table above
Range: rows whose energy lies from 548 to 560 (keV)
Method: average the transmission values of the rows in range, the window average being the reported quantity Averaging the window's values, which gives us 4.02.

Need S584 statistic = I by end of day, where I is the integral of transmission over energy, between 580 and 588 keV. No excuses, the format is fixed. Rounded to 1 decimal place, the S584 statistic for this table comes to 31.8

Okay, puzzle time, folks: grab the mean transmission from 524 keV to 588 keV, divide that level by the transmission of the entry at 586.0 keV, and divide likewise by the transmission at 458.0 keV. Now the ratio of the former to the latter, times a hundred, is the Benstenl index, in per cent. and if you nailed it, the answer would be 99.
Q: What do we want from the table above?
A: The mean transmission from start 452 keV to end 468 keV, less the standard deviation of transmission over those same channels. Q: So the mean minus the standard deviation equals 4.03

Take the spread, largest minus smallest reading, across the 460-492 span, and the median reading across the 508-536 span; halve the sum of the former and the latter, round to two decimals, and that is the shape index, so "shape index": 2.31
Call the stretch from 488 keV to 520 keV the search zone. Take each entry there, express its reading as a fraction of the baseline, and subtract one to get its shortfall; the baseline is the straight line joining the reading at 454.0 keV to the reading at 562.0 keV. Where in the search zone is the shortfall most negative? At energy 510.0 keV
